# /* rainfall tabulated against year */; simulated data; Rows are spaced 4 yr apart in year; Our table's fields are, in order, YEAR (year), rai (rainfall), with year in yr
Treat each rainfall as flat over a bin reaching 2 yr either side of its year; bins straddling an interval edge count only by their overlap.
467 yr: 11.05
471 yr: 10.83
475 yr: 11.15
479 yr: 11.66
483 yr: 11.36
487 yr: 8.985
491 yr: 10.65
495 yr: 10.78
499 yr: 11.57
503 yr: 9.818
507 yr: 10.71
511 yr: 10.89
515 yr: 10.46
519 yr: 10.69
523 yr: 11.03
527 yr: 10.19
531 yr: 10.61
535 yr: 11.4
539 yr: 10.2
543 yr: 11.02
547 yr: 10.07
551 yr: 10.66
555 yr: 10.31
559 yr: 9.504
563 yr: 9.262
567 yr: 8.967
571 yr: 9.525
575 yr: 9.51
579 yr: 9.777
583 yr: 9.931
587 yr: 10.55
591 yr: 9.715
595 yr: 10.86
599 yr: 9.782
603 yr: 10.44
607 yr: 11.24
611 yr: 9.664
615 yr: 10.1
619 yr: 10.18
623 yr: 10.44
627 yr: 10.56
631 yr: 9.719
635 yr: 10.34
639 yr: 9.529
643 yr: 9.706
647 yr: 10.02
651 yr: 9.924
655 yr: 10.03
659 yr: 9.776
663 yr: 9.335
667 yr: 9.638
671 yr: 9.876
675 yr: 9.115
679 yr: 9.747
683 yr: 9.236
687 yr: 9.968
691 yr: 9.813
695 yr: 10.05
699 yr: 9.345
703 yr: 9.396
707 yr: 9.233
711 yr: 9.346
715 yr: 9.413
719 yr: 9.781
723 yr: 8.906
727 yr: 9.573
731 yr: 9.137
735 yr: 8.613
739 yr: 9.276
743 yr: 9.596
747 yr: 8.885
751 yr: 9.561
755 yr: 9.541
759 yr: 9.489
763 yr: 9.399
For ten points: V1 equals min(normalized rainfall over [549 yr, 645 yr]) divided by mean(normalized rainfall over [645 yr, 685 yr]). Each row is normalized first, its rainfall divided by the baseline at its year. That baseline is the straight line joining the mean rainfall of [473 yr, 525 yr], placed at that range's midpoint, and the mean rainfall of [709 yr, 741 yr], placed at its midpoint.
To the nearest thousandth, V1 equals 0.869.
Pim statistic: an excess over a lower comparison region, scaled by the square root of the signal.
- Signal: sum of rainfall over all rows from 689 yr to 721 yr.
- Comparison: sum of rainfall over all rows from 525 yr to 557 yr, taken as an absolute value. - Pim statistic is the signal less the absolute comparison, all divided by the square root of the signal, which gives -0.9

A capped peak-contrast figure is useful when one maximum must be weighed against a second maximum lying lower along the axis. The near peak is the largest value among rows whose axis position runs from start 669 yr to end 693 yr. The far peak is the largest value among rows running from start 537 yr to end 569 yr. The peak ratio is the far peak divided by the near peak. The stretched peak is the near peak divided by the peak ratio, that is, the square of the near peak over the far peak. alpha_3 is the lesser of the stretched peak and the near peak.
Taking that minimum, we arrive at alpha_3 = 9.02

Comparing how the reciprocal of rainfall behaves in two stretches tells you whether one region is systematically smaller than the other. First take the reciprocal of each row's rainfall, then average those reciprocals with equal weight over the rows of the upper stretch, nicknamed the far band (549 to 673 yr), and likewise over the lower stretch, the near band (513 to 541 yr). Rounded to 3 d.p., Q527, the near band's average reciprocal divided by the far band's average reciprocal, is 0.934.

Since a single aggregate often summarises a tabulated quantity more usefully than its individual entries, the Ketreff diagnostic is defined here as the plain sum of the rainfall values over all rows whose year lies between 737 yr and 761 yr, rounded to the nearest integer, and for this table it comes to 56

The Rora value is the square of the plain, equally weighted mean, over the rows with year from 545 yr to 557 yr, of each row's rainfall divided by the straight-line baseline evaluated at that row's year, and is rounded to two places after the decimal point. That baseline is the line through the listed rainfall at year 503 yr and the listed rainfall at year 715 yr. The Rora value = 1.13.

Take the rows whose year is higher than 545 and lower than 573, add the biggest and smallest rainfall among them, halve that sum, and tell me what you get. 9.8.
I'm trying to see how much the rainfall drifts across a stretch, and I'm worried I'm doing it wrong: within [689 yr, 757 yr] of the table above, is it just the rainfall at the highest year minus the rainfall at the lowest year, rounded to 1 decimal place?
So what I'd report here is -0.3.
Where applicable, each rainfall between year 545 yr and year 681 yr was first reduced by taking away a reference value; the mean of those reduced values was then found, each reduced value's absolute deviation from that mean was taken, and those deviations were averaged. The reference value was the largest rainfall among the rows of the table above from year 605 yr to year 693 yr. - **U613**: 0.39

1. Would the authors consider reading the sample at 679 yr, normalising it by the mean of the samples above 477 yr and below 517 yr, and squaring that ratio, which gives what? 0.83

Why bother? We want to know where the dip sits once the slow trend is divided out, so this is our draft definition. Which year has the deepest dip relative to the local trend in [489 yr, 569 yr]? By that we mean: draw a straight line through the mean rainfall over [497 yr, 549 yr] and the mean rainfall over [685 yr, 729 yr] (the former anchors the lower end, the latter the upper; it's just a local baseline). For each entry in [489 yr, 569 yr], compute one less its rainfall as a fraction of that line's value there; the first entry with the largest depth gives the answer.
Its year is 567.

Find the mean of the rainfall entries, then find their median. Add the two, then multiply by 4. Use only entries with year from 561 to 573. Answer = 74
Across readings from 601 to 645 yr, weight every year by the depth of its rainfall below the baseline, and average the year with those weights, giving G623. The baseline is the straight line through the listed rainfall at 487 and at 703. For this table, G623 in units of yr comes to 619.2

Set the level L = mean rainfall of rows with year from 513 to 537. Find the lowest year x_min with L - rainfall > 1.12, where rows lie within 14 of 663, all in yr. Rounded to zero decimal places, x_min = 663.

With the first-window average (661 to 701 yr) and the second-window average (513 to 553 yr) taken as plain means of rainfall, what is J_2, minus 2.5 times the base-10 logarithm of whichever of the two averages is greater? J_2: -2.57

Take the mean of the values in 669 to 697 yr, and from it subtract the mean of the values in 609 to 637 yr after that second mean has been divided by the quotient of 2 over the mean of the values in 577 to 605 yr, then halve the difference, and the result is -20.9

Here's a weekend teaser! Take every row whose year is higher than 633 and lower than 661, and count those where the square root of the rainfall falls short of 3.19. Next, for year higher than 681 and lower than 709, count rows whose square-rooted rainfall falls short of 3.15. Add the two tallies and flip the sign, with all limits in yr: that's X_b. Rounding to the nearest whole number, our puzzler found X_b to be -11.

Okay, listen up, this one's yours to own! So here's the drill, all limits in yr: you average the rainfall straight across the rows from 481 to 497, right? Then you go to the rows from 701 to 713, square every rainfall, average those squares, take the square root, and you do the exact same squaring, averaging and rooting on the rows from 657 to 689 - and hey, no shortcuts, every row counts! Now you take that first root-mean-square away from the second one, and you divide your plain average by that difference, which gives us 39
